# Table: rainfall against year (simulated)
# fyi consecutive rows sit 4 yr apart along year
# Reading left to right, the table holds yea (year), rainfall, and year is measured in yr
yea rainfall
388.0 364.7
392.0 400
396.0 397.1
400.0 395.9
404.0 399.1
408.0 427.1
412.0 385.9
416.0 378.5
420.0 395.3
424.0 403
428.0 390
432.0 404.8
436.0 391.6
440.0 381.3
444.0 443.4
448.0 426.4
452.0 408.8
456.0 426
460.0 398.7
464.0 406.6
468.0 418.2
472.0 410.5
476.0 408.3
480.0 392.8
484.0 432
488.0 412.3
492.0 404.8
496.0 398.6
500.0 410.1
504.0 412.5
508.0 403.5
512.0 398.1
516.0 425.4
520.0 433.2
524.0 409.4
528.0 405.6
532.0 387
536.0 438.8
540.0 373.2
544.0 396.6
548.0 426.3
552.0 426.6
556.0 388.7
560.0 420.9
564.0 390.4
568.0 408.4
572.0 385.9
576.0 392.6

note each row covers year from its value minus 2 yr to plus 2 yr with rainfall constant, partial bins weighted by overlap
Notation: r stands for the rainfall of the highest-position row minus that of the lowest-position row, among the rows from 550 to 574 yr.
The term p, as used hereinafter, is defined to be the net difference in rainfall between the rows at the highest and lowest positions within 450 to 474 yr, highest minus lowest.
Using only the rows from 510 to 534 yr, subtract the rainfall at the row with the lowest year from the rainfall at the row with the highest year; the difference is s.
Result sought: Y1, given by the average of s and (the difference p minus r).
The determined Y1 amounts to 16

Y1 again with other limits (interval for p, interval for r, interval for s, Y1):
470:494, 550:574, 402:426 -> 19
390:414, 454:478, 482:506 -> -8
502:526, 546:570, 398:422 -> 7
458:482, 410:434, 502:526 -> -14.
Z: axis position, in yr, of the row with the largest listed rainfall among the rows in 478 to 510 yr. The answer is 484.0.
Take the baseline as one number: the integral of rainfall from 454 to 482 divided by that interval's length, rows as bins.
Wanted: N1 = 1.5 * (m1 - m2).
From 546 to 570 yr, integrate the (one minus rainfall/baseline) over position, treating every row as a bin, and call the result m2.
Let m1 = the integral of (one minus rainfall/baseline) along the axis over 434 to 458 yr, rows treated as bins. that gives -0.24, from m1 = -0.25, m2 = -0.1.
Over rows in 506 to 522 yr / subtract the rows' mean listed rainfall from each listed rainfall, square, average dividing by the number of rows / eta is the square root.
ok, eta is 14.6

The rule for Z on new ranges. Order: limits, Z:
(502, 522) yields 520.0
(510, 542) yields 536.0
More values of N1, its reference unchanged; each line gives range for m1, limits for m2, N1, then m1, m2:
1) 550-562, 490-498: -0.35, -0.10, 0.1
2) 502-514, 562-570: -0.10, 0.12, 0.2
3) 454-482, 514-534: 0.25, 0.00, -0.2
